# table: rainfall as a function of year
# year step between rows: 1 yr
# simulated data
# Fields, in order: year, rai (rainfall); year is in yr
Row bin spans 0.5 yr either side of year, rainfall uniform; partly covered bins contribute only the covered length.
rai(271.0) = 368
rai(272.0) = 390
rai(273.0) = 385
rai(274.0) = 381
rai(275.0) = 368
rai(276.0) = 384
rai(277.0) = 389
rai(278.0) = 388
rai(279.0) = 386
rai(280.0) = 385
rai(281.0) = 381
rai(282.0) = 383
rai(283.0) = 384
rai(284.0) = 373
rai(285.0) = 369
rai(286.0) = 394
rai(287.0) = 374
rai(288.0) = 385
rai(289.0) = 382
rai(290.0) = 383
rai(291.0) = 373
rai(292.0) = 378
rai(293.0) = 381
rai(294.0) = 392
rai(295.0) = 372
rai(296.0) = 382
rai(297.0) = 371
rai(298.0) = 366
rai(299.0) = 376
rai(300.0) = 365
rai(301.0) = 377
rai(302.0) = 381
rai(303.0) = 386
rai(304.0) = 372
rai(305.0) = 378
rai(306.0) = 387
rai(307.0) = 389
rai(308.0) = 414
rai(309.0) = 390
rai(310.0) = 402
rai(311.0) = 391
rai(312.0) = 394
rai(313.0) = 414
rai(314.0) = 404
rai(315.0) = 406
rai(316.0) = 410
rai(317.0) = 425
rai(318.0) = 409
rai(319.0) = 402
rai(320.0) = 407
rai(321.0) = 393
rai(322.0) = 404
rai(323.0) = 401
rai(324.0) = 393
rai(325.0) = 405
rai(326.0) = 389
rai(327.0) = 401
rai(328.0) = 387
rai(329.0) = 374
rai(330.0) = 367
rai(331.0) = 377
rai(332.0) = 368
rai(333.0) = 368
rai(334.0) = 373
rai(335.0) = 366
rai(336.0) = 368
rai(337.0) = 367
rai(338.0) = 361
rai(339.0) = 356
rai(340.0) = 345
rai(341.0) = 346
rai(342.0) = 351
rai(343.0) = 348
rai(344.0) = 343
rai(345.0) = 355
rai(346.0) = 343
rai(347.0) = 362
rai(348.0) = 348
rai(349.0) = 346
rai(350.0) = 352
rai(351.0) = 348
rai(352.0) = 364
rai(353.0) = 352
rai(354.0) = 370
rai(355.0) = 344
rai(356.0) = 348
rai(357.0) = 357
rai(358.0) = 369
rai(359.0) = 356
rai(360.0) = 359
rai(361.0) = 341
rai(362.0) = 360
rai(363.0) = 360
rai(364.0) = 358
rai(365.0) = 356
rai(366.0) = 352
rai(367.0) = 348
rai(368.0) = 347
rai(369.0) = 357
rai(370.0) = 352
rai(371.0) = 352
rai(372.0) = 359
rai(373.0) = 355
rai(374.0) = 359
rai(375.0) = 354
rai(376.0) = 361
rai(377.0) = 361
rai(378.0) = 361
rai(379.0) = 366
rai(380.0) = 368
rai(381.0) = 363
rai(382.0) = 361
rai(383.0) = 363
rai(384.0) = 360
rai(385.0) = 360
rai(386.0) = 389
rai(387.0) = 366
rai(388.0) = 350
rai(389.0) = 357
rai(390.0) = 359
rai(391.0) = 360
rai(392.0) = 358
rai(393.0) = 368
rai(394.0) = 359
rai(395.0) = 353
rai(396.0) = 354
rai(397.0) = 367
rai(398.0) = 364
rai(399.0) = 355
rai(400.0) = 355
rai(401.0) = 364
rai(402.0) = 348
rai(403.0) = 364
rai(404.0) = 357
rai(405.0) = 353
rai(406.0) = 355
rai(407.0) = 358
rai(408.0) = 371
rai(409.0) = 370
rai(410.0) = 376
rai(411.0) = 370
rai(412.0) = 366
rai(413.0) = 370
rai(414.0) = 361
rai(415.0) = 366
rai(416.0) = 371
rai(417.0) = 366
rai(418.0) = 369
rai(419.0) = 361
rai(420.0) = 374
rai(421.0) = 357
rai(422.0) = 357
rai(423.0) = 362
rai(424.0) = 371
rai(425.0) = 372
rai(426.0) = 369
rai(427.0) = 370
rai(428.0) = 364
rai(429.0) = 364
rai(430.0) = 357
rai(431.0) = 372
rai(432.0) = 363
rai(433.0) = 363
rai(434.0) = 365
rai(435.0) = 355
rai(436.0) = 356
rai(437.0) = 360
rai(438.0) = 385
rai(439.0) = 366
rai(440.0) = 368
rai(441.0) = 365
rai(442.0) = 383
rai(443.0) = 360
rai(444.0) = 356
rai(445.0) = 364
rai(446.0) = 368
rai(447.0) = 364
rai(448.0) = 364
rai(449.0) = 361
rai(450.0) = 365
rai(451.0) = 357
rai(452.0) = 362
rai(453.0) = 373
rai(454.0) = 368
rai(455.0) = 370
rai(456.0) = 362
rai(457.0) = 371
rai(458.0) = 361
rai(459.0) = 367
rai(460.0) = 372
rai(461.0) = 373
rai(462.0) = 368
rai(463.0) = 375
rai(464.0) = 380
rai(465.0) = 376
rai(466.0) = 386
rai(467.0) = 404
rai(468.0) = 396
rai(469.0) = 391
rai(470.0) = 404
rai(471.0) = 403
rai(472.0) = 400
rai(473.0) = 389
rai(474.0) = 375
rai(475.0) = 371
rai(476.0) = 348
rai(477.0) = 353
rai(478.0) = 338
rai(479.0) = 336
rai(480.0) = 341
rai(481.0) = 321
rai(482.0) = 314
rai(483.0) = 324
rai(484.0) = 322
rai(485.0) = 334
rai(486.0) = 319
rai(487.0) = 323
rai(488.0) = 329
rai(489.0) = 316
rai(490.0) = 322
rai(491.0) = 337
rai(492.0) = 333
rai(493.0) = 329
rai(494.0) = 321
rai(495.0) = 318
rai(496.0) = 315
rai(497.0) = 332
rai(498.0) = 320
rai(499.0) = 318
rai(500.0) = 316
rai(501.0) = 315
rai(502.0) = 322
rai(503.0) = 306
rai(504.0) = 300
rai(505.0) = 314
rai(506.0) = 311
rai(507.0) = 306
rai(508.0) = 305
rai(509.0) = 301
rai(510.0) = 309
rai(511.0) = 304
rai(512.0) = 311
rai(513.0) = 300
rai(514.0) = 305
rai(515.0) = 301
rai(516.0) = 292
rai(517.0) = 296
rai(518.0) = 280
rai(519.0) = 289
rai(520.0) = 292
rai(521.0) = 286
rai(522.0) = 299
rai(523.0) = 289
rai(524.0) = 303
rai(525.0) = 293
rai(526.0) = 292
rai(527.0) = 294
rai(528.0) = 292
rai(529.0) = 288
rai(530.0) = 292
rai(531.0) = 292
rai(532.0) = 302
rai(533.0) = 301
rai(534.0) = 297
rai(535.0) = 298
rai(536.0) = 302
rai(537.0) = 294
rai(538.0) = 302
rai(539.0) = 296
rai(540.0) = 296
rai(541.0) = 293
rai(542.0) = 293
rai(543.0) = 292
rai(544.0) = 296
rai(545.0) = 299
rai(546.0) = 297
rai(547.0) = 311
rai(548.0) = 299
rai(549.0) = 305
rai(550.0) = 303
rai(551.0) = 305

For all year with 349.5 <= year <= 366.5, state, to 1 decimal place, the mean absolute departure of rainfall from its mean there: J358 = 6.2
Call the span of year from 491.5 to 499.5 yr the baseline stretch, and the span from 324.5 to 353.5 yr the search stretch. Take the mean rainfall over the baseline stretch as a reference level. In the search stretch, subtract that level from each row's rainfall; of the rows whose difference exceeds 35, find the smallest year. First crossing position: 325.0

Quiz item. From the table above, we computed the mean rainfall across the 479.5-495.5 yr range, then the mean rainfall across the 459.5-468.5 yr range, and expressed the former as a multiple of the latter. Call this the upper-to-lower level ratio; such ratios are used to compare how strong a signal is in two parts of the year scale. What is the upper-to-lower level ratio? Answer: 0.85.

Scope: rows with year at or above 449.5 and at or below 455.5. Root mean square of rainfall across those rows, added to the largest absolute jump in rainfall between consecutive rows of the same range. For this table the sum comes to 377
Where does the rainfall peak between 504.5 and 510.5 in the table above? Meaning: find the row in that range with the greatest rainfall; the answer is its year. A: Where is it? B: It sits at 505.0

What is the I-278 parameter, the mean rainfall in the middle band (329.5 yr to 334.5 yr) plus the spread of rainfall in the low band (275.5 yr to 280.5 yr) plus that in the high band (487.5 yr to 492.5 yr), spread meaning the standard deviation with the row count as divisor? 380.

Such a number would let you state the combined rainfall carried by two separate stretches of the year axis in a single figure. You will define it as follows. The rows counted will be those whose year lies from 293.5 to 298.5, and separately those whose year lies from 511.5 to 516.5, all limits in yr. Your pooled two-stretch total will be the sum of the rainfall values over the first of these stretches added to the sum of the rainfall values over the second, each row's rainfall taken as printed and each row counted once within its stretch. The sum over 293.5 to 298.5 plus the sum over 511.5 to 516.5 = 3392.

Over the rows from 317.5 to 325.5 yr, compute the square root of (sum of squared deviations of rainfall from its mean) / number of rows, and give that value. 5.6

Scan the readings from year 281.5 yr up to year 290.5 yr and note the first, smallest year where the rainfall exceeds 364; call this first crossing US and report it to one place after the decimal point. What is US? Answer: 282.0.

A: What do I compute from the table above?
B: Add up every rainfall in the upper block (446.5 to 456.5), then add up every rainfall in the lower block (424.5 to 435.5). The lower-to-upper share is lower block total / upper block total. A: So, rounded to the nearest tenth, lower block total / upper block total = 1.1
